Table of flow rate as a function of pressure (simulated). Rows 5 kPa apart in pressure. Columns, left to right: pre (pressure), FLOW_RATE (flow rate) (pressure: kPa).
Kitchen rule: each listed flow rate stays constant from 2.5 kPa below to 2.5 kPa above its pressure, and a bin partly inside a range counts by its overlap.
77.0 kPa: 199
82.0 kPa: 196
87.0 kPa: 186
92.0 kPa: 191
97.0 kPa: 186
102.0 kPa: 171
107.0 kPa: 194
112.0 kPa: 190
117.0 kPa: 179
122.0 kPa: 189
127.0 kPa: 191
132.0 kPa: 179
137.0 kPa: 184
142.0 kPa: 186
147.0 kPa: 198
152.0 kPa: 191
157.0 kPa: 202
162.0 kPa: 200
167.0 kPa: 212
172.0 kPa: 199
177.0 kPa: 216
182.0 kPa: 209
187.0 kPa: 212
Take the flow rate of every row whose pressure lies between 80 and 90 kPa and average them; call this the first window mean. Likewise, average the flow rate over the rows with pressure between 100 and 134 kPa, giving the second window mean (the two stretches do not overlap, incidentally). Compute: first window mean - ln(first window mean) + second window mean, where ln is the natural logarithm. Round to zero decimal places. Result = 370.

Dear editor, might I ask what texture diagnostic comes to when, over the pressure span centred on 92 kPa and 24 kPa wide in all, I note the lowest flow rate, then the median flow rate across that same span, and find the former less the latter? -15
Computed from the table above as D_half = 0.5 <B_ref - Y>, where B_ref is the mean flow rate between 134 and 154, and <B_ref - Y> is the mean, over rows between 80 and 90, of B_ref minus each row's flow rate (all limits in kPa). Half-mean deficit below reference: -1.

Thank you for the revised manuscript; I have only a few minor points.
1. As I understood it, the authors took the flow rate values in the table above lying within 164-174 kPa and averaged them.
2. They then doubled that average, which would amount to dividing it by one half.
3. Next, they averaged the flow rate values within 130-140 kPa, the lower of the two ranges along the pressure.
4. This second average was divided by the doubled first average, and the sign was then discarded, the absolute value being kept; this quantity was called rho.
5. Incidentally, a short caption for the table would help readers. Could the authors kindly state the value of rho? 0.442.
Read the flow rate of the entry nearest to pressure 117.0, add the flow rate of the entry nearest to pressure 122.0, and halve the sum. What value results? 184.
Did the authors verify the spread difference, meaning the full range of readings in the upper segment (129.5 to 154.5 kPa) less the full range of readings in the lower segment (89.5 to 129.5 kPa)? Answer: -4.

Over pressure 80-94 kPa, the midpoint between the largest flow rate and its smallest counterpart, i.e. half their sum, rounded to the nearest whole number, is 191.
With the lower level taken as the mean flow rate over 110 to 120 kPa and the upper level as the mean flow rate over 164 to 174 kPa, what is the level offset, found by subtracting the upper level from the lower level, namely -21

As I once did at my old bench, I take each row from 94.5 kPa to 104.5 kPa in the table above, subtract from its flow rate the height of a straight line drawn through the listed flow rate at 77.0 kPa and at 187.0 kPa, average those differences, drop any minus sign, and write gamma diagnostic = 23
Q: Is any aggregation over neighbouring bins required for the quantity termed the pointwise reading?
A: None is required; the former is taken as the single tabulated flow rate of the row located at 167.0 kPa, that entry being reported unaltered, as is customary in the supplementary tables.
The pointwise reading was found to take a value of 212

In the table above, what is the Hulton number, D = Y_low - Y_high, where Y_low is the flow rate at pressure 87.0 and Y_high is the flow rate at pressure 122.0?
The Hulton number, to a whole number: -3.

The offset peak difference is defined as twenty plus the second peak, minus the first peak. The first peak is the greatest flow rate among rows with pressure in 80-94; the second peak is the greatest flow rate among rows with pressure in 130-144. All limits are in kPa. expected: 10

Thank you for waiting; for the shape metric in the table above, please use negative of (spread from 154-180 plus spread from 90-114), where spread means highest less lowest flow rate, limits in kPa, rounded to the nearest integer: -40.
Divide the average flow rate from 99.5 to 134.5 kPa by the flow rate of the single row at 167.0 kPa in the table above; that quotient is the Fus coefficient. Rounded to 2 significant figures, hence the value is 0.87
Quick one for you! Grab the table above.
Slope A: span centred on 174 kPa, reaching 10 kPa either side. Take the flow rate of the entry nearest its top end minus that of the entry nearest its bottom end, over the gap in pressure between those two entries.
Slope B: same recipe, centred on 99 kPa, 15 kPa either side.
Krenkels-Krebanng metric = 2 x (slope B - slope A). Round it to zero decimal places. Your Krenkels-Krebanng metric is 1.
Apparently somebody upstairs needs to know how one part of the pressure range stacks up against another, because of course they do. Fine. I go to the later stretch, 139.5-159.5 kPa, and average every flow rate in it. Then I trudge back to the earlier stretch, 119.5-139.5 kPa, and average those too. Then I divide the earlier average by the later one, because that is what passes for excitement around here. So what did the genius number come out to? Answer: 0.96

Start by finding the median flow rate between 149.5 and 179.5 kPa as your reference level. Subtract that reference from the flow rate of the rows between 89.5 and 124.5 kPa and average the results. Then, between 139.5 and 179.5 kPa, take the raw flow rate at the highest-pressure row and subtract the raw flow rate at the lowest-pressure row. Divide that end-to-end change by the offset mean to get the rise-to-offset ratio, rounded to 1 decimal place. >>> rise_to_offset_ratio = -2.0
